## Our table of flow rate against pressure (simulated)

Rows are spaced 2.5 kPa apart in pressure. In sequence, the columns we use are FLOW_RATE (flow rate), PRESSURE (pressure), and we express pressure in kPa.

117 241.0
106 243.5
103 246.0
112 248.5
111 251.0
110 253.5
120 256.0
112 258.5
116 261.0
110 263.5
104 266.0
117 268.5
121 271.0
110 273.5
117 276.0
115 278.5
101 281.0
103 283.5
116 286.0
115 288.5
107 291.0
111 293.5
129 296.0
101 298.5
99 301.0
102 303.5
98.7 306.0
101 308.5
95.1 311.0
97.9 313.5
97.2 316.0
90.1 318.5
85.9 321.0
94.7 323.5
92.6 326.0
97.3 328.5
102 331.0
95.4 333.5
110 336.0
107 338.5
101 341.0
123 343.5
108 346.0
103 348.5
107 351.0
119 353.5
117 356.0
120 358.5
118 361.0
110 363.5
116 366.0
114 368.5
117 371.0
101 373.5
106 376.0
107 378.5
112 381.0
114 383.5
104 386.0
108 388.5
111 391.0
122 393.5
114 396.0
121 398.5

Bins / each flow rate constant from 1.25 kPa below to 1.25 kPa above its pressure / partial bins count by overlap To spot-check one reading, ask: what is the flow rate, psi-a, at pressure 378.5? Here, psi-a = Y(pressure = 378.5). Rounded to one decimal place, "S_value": 107.0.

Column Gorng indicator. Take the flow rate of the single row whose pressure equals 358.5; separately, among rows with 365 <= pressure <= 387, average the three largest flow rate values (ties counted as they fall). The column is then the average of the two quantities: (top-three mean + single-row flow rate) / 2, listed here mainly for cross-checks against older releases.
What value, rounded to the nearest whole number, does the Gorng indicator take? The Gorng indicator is 118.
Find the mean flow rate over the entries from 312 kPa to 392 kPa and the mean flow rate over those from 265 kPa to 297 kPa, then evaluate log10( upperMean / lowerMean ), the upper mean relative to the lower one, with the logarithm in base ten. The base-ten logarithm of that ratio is -0.025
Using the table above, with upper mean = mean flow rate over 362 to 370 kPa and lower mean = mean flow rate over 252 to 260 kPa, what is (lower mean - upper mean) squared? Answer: 0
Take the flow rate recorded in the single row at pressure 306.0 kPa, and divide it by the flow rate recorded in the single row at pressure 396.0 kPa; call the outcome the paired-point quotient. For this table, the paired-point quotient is 0.87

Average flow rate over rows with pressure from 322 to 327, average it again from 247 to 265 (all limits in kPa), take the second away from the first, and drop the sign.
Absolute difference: 19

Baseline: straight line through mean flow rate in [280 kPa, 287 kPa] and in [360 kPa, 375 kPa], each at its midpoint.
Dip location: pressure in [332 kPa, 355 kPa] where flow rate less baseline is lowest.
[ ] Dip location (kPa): 333.5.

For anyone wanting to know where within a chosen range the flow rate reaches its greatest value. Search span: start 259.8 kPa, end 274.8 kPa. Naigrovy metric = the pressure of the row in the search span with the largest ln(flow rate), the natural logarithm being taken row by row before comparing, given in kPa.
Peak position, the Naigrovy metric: 271.0 kPa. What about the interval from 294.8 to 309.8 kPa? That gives 296.0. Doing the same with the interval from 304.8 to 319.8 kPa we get 308.5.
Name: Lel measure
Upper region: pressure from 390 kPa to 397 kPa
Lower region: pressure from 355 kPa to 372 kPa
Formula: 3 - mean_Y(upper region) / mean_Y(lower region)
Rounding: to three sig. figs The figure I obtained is 2.00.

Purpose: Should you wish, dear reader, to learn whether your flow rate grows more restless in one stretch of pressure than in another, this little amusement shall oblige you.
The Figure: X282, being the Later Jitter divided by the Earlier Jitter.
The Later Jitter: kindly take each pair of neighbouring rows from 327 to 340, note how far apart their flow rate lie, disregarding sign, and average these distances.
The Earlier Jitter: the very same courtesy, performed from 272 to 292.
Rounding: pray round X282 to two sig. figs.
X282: 1.1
